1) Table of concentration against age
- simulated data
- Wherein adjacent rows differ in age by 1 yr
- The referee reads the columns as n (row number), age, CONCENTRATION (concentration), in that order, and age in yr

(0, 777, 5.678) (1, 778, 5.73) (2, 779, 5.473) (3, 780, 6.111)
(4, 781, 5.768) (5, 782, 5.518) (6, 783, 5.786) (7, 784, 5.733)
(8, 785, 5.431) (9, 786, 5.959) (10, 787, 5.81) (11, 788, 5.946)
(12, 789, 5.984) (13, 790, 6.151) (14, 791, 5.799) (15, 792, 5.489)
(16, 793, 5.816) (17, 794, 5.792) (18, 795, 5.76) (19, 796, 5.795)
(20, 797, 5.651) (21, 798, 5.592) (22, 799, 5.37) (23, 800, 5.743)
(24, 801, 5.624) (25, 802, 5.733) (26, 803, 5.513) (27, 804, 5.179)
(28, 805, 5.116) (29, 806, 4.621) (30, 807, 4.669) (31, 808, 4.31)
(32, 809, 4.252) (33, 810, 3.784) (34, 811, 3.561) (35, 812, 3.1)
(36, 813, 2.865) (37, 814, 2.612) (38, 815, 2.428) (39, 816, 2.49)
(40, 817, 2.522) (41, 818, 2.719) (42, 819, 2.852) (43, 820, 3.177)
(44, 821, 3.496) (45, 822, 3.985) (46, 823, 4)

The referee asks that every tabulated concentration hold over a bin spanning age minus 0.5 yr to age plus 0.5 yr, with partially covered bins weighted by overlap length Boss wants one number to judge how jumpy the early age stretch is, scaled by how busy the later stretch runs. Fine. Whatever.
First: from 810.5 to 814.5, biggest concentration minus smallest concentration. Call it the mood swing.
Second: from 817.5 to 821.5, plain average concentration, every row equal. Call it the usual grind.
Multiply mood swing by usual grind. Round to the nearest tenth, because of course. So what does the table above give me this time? 2.9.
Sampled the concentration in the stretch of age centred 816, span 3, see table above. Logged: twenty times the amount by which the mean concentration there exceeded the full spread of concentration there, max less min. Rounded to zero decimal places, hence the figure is 48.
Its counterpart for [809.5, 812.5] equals 56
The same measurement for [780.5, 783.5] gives 108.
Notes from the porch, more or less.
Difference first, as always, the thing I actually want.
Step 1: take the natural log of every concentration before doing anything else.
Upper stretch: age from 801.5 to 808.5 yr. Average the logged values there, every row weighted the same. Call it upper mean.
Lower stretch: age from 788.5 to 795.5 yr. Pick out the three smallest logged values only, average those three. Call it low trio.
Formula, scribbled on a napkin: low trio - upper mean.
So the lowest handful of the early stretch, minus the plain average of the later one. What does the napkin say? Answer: 0.13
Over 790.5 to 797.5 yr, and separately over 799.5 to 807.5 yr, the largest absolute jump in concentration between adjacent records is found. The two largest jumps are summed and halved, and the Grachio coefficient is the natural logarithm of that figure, -0.89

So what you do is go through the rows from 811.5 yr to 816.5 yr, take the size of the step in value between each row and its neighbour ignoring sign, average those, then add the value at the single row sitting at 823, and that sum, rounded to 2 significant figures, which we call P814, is 4.2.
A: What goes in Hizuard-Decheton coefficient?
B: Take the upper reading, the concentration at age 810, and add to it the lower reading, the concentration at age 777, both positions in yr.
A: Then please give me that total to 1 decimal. 9.5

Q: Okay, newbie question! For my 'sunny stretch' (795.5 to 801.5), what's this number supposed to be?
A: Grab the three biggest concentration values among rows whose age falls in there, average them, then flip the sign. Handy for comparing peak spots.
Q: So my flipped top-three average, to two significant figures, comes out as -5.7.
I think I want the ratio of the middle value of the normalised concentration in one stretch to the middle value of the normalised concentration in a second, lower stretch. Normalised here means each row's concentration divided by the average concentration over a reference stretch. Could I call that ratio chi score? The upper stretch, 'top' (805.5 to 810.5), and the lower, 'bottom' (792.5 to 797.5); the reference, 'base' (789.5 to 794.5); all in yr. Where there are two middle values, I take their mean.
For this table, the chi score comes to 0.74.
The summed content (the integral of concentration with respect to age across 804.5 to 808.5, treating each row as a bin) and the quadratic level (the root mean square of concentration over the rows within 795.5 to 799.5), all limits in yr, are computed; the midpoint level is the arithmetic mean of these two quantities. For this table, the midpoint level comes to 12.2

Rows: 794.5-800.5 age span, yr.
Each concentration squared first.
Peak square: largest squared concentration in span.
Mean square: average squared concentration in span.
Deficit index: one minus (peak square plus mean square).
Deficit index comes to -65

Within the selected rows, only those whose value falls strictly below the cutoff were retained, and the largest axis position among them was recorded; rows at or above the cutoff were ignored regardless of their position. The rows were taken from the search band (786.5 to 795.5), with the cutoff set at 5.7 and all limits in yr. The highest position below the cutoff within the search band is 792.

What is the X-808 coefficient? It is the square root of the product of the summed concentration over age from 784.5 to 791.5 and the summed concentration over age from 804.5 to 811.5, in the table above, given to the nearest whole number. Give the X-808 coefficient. 35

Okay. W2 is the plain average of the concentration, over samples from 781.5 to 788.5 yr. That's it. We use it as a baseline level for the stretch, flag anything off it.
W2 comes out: 5.7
